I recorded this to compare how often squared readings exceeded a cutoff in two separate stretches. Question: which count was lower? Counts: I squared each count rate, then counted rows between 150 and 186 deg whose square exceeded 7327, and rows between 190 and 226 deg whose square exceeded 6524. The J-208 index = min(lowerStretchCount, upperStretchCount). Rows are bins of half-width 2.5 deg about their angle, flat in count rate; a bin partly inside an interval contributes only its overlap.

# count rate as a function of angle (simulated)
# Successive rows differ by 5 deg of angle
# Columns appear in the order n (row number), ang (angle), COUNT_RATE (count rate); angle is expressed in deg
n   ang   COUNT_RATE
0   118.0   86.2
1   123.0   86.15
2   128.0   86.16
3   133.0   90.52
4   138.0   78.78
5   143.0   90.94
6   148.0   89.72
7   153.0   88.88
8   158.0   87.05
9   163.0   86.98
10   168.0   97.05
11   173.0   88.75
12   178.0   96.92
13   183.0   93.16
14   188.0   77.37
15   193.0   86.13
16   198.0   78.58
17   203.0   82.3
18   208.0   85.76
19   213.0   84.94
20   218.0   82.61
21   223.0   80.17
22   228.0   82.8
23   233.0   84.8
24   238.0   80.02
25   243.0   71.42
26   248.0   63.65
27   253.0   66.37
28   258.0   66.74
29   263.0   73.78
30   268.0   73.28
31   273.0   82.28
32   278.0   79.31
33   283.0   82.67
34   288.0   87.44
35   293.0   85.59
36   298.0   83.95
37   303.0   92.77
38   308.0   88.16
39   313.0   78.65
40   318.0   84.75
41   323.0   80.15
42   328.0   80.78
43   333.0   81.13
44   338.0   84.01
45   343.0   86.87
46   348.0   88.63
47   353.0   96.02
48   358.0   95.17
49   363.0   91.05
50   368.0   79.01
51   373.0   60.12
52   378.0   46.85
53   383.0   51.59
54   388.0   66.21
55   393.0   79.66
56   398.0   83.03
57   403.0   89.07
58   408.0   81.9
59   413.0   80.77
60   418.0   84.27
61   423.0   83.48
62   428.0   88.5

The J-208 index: 5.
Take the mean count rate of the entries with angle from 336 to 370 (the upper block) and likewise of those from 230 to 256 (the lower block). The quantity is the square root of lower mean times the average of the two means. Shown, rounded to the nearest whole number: 77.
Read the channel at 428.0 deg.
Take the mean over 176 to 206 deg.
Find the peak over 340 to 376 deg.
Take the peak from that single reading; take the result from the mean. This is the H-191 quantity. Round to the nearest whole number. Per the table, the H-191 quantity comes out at 93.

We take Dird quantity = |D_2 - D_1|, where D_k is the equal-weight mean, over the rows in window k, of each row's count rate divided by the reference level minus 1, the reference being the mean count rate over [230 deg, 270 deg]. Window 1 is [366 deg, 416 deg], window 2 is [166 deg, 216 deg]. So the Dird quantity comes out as 0.21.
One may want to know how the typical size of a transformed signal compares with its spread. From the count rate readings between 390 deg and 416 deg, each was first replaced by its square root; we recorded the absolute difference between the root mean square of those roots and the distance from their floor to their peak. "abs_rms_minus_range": 8.6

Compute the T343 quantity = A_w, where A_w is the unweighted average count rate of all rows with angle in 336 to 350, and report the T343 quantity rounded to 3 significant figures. 86.5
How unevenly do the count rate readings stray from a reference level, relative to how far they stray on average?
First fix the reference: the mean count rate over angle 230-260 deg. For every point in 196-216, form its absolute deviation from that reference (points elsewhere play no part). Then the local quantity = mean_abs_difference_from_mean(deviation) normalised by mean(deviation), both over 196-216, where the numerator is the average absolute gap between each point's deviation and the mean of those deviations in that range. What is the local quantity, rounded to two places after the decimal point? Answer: 0.23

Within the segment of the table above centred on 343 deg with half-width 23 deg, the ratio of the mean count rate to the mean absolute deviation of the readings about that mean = 17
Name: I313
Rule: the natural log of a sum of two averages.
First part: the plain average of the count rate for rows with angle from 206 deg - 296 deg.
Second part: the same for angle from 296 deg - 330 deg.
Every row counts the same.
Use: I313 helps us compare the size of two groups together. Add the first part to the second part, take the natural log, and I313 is 5.09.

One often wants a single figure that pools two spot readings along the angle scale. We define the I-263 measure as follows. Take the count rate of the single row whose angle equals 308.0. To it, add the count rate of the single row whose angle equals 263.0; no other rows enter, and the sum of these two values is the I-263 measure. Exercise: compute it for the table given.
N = 162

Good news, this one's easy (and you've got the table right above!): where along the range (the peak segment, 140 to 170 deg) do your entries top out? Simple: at 168.0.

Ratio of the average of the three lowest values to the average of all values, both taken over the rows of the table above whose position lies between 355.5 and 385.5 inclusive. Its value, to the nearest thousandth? 0.748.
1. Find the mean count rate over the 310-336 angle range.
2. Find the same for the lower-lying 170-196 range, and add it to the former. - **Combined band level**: 170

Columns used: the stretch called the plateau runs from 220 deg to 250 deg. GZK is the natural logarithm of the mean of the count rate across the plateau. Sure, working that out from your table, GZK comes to 4.35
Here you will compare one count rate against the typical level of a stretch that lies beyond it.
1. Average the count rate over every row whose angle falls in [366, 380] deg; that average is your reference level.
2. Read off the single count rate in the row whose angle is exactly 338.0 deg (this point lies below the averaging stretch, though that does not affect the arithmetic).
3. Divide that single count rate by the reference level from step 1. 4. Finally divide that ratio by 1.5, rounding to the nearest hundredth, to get 0.90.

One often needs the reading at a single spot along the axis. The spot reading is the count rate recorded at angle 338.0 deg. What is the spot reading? 84.01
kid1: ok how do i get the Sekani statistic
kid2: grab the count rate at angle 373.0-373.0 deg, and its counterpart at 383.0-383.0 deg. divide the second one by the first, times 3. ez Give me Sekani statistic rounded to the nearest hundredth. 2.57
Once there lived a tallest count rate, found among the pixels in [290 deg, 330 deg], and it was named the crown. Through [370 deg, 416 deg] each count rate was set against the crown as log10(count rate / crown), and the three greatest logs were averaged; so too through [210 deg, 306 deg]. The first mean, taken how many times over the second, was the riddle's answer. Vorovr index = 2.0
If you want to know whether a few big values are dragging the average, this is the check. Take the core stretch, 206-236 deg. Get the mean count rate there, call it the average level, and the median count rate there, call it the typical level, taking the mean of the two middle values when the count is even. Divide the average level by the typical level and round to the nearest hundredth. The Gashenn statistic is 1.00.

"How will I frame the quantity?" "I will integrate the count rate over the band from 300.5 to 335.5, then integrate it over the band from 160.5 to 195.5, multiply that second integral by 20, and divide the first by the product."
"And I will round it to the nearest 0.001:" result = 0.047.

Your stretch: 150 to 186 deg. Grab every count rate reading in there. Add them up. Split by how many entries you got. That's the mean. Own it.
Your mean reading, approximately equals 91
